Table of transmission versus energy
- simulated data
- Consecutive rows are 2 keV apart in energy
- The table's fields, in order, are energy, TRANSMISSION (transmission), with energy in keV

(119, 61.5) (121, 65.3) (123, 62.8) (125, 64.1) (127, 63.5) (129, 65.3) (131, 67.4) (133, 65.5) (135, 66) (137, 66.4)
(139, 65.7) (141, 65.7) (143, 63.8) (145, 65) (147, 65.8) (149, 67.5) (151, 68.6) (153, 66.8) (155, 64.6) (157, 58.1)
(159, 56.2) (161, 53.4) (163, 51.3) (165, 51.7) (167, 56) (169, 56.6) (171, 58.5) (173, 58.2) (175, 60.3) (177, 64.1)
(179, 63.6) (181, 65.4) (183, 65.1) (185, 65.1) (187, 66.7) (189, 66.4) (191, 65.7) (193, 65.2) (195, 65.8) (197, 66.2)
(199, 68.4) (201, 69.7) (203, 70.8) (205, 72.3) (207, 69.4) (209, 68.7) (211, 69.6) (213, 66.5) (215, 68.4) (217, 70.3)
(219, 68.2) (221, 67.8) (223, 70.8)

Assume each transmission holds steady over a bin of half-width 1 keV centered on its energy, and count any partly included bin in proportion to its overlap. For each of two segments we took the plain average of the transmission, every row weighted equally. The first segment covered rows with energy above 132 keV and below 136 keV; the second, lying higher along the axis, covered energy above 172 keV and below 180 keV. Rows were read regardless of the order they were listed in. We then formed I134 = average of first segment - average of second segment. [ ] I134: 4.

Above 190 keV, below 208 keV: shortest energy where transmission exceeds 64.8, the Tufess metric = 191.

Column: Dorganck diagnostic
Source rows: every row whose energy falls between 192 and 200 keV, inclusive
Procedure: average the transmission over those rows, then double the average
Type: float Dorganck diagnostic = 133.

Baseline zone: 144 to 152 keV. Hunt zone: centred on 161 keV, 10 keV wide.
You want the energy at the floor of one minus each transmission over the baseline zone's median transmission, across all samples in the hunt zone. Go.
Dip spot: 157 keV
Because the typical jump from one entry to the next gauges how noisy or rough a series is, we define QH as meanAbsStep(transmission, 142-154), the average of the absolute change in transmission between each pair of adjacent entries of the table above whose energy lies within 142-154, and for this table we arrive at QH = 1.32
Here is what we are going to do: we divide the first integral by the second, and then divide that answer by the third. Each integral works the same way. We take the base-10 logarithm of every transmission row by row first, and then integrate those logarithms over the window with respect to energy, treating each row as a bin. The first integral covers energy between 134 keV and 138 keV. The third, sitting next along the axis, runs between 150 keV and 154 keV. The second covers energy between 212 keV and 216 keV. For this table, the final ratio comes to 0.1360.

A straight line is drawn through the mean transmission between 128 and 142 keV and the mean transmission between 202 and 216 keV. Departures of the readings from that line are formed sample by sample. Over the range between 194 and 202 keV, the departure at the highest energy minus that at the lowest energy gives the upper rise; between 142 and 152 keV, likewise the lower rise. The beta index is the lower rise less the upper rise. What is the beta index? 1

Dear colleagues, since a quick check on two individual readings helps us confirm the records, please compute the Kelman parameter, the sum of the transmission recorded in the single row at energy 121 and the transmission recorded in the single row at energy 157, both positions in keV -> 123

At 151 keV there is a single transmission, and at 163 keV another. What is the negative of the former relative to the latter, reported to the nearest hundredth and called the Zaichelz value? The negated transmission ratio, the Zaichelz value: -1.34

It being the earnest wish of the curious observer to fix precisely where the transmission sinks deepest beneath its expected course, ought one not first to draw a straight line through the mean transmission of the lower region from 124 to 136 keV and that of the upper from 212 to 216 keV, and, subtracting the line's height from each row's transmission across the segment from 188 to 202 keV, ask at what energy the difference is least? 193 keV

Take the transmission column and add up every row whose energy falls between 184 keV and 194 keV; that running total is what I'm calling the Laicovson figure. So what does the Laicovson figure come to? 329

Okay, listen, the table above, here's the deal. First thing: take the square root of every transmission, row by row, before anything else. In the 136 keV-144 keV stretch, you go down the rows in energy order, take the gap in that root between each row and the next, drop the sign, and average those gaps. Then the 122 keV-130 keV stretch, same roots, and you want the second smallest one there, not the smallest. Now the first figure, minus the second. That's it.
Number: -7.91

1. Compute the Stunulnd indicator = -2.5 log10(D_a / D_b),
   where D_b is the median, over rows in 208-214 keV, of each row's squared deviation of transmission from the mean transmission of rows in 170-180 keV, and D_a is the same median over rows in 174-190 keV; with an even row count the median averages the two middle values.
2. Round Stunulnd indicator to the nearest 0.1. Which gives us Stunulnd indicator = 1.4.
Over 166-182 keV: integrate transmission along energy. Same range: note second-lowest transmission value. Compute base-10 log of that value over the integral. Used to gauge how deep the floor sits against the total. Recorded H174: -1.23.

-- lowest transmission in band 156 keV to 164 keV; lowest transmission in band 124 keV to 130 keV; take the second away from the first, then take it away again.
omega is -75.7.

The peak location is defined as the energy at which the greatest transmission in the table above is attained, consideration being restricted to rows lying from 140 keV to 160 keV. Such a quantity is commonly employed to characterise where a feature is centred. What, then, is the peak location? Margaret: 151 keV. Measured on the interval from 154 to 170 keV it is 155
